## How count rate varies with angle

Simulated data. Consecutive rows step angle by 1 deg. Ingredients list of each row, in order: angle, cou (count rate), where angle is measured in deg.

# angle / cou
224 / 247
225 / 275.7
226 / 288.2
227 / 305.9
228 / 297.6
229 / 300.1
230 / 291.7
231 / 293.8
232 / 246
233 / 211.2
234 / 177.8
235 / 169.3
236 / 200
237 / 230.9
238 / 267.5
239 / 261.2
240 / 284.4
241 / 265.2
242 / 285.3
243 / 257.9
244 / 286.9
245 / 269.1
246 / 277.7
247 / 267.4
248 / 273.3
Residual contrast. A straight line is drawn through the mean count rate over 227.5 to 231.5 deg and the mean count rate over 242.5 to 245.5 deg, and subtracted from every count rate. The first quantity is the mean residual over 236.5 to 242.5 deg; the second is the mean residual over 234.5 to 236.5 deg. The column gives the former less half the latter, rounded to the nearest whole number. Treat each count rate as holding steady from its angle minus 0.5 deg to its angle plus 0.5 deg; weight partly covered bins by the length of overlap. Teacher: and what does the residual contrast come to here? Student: 37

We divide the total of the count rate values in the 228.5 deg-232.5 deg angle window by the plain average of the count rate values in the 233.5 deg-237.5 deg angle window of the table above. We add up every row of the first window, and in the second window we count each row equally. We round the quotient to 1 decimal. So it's 5.8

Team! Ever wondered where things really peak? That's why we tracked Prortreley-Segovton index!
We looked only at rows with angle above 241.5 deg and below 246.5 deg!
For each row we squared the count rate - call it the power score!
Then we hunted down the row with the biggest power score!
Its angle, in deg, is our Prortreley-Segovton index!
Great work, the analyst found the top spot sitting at 244 deg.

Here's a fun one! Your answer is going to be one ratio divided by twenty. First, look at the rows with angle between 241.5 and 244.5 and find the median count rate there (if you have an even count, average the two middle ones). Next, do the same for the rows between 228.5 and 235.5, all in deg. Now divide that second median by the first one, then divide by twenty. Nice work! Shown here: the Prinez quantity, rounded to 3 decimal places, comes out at 0.043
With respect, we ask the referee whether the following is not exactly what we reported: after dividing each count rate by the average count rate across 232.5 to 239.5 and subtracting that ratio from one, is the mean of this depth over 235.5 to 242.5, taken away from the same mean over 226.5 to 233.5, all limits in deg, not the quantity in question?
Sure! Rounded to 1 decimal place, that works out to -0.1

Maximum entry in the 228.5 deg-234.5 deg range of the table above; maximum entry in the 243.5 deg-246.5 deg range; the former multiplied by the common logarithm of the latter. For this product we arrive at 738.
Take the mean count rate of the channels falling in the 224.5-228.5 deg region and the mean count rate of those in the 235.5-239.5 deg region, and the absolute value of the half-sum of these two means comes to 266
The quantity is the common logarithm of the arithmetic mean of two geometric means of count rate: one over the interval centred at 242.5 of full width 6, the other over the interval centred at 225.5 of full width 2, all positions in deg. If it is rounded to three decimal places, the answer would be 2.444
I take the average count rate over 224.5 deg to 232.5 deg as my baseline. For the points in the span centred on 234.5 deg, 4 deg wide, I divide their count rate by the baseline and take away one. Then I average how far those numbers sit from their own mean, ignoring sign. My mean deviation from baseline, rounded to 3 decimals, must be 0.056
